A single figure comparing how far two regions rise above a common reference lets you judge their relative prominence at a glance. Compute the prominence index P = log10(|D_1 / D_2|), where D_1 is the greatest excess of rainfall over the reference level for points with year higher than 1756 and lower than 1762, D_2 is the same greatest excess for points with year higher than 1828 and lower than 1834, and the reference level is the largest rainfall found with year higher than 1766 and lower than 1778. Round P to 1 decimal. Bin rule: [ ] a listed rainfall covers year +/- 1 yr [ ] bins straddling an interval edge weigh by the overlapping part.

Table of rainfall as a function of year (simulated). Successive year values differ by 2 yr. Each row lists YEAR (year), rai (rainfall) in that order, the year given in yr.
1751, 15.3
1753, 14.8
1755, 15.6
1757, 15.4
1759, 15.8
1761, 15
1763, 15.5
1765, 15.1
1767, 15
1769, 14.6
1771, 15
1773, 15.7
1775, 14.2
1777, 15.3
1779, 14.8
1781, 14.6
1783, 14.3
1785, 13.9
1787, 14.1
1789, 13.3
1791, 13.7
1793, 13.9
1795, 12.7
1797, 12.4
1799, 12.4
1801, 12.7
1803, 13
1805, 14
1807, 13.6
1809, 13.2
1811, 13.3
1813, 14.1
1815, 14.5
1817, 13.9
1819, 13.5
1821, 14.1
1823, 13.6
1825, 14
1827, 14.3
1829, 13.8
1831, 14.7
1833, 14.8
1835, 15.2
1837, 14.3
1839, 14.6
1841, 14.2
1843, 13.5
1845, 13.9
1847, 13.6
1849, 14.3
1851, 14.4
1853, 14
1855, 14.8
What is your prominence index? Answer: -1.0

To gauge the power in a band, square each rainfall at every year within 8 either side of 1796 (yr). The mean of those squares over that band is 170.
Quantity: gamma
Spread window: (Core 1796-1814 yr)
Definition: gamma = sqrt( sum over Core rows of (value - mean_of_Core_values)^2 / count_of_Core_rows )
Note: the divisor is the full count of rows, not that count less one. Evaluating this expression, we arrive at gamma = 0.595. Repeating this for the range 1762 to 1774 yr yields 0.359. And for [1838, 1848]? 0.403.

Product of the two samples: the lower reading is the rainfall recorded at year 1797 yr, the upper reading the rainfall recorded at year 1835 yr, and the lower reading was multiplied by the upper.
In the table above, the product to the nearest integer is 188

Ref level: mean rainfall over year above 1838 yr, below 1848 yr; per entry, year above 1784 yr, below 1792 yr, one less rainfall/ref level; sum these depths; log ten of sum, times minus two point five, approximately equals 3.1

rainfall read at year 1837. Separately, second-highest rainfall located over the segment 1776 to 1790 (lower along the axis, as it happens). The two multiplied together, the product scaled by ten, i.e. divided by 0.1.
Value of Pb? 2116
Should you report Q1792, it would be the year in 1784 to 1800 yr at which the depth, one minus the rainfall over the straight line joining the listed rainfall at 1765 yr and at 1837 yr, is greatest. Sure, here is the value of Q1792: 1797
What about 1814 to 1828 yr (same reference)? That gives 1819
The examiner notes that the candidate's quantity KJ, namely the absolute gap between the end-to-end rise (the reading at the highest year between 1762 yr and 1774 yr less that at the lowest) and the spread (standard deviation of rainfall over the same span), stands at 0.2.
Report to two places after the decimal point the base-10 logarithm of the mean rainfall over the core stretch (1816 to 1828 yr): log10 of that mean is 1.14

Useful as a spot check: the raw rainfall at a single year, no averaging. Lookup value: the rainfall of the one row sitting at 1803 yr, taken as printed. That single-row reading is 13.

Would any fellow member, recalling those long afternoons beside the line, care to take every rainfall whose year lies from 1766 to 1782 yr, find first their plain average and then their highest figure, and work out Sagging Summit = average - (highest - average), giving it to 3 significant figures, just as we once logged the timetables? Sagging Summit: 14.1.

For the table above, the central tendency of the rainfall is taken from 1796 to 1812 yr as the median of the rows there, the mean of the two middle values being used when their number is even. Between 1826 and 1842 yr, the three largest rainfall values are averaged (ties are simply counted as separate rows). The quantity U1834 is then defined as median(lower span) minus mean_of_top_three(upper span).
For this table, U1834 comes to -1.8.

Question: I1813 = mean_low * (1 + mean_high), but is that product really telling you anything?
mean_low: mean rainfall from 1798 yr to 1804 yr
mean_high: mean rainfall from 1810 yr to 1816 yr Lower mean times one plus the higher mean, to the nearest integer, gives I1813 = 190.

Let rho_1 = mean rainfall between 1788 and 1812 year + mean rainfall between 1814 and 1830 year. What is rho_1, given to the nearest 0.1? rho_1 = 27.1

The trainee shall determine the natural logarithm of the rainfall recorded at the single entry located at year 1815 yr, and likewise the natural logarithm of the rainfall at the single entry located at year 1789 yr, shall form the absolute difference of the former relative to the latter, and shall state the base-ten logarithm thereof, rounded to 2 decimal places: -1.06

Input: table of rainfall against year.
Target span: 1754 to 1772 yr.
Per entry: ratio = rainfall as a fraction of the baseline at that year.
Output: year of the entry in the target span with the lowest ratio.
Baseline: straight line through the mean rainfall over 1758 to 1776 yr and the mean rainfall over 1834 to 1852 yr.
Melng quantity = 1769 yr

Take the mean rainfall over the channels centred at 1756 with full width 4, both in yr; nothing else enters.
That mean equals 15.5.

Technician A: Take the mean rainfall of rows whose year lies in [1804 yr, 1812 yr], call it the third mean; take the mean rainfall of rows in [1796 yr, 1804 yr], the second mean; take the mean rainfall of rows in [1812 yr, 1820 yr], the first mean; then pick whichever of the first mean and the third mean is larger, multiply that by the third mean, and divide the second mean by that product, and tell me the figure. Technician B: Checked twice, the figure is 0.067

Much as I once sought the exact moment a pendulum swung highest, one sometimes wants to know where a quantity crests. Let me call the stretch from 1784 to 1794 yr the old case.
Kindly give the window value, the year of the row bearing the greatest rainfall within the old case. 1787 yr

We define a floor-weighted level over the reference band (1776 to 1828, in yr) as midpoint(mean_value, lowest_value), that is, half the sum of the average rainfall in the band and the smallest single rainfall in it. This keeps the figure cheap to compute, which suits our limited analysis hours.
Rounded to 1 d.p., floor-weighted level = 13.1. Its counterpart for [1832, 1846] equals 13.9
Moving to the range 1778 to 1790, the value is 13.7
